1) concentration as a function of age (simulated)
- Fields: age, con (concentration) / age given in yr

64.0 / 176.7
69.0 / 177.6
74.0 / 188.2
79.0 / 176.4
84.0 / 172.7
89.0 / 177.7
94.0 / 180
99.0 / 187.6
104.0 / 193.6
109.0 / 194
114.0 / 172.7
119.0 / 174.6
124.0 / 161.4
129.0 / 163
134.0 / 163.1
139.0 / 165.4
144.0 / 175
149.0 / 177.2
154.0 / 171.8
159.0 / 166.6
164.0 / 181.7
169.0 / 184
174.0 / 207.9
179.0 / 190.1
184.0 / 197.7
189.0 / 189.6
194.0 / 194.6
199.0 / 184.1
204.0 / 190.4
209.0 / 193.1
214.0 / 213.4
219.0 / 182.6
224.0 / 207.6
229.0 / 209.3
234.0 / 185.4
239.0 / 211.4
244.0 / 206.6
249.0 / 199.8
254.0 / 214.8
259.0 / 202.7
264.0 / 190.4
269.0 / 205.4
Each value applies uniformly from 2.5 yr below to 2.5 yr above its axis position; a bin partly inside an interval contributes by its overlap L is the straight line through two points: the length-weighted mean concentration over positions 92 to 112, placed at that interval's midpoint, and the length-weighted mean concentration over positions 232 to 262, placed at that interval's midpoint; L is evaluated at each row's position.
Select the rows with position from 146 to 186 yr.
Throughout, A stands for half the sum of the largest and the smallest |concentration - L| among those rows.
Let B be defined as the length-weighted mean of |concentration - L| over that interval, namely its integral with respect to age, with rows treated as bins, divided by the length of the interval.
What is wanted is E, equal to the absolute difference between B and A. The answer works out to 0.3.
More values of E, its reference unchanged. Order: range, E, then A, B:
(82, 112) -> 0.4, 7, 7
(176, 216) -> 0.1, 8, 8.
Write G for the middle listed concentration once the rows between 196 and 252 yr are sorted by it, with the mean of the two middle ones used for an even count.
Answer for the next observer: 200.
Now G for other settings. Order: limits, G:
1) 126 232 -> 184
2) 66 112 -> 180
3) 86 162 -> 175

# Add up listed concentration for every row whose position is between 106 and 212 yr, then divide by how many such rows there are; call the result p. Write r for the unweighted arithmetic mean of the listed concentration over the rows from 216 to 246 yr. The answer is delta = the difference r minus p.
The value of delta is 20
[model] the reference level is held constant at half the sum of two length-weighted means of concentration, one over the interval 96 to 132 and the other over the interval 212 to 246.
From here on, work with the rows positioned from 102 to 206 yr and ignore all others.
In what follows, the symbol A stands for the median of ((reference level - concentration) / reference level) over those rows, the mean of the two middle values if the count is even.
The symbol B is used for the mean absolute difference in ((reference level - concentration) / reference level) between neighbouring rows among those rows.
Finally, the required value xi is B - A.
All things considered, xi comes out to 0.00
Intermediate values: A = 0.04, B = 0.042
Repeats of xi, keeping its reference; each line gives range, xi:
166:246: 0.10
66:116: -0.02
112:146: -0.10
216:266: 0.15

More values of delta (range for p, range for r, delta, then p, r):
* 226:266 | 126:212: -20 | 203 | 182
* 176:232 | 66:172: -19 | 196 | 176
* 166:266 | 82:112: -14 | 198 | 184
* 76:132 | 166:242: 18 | 178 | 196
